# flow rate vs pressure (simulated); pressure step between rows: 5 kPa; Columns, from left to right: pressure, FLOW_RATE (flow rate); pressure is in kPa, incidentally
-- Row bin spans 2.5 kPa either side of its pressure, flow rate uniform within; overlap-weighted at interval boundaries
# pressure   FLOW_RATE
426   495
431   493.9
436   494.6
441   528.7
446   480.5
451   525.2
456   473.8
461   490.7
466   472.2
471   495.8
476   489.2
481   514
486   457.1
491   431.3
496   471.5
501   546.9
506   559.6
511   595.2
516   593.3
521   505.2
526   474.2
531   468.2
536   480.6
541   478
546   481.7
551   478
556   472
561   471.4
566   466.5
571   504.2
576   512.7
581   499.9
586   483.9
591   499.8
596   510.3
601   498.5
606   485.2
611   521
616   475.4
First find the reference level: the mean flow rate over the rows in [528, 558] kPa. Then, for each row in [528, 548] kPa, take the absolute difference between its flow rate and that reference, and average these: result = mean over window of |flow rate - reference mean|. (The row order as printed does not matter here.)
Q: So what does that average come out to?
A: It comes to 5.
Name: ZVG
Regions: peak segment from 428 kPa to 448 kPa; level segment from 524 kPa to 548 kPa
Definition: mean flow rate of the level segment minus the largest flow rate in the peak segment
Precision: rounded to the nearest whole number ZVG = -52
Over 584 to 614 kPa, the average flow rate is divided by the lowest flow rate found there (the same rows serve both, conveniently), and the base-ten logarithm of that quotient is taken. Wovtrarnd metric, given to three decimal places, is 0.014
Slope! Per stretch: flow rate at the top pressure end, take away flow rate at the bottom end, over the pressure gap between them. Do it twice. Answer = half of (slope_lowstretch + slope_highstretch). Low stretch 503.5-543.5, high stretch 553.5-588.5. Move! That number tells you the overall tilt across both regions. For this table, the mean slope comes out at -1.0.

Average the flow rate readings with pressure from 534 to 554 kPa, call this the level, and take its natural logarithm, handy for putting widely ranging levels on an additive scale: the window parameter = 6.17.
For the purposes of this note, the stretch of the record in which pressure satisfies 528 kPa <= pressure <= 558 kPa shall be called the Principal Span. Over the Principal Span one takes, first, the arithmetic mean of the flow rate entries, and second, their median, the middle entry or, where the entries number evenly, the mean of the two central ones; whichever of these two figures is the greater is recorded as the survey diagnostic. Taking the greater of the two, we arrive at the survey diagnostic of 478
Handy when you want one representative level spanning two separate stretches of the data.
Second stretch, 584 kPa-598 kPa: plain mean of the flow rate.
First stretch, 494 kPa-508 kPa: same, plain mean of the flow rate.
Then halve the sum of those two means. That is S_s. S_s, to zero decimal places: 512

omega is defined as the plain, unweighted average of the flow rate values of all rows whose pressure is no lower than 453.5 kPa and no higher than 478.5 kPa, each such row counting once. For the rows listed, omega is 484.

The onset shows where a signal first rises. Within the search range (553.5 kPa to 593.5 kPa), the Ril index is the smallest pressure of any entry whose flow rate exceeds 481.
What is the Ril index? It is 571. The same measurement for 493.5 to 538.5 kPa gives 501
